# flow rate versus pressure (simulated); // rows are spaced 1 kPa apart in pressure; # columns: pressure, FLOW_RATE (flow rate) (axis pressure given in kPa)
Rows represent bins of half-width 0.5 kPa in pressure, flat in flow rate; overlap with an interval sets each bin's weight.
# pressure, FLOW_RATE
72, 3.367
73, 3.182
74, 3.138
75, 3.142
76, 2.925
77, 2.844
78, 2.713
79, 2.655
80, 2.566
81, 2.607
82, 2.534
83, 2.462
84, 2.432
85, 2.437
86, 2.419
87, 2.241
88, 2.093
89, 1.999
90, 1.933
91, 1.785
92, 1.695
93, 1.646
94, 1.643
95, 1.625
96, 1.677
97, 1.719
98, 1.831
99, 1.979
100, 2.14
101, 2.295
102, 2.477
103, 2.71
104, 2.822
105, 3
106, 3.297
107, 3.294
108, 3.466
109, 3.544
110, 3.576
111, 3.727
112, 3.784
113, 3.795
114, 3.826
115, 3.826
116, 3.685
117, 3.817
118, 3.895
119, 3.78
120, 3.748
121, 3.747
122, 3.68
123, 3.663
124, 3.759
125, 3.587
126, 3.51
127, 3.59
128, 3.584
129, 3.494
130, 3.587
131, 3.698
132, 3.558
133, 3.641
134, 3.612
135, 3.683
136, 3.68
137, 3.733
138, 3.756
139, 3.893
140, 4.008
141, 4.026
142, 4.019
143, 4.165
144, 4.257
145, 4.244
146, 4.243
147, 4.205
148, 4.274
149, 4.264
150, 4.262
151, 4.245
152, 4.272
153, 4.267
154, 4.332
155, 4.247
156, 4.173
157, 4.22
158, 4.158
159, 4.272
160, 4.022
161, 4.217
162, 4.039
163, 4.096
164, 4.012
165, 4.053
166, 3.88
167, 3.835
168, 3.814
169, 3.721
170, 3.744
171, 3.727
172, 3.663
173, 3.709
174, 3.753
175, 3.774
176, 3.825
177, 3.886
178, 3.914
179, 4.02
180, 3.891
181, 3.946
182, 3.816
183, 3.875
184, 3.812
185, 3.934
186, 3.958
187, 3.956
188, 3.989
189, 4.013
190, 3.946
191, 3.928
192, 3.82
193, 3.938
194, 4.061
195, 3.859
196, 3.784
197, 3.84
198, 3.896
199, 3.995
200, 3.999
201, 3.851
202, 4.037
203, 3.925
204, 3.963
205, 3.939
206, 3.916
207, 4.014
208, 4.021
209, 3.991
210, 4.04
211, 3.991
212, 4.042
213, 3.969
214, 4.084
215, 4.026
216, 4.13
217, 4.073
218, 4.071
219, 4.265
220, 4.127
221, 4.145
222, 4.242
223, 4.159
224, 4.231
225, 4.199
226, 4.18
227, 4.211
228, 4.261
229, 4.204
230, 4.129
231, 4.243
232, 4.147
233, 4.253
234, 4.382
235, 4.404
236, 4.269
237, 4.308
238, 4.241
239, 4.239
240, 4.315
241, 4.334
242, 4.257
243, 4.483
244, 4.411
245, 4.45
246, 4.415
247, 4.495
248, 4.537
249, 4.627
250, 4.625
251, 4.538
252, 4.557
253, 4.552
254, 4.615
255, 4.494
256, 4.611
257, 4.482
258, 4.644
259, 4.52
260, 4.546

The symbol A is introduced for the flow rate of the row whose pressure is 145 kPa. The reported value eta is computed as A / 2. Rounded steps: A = 4.244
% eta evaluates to 2.12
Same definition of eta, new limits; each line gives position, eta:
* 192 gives 1.91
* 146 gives 2.12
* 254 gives 2.31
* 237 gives 2.15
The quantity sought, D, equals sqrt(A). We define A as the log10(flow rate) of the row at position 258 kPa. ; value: 0.817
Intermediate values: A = 0.667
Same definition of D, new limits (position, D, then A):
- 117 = 0.763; 0.582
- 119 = 0.760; 0.577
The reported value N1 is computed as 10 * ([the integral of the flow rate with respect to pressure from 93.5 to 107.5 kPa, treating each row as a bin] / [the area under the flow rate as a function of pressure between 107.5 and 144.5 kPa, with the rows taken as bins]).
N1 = 2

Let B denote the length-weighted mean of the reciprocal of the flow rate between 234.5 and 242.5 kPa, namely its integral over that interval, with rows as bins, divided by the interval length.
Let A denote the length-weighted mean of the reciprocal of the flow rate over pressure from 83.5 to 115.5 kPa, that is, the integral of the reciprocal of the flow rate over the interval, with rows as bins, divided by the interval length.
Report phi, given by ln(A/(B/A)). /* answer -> -0.3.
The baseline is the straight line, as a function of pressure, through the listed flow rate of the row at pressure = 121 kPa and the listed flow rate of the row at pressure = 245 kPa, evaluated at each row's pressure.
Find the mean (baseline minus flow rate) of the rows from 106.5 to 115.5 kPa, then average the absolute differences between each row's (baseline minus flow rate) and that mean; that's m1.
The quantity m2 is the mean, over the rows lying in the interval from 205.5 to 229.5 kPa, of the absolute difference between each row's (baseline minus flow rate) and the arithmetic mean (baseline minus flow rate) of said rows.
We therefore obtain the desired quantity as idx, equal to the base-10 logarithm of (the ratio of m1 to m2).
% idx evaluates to 0.4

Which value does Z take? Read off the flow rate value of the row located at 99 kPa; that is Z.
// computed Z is 1.979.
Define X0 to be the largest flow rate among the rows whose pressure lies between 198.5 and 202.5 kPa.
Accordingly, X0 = 4.037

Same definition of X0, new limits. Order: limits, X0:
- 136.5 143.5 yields 4.165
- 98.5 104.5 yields 2.822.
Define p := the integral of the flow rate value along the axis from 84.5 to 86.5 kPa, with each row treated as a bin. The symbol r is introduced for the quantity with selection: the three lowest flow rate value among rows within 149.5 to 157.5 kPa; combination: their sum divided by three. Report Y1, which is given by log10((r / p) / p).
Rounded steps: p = 4.9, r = 4.2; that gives -0.75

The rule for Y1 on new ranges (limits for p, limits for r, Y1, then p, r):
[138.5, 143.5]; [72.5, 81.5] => -2.19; 20.1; 2.6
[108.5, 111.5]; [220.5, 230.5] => -1.45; 10.8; 4.1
